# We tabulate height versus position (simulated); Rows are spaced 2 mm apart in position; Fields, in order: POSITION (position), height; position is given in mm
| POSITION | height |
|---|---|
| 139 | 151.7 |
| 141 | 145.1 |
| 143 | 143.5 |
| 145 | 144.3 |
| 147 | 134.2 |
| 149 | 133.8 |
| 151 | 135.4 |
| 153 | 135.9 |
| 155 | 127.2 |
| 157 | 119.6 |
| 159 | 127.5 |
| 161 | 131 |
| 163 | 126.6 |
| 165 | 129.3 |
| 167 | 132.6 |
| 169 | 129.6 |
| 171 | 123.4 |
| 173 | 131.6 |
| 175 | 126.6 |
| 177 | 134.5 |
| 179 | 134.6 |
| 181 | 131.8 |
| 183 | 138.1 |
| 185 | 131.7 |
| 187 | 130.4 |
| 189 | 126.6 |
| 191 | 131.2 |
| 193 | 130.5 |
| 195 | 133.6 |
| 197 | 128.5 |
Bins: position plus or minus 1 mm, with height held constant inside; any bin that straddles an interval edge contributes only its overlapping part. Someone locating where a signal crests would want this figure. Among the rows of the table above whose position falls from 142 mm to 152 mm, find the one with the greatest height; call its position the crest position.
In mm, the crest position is 145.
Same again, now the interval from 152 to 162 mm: 153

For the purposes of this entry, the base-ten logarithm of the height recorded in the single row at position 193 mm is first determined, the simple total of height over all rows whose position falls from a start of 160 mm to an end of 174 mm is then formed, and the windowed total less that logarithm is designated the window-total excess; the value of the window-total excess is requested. 902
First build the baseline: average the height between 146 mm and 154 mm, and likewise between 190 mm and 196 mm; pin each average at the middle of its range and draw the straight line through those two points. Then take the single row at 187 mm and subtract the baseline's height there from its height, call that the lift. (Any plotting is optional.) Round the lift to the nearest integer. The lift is -2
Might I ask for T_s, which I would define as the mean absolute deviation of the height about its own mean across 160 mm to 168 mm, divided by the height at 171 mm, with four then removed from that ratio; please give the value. -3.98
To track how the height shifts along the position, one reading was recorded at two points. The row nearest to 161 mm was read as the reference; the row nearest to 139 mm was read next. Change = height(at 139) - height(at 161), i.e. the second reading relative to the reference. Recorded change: 21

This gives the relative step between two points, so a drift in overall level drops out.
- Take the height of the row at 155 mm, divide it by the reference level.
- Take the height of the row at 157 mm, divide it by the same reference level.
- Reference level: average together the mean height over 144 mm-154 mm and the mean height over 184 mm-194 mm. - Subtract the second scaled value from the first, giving 0.06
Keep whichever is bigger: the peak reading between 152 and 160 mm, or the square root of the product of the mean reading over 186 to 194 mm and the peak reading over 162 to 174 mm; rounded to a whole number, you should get 136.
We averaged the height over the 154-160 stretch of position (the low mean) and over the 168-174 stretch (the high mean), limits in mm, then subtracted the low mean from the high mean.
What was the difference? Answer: 3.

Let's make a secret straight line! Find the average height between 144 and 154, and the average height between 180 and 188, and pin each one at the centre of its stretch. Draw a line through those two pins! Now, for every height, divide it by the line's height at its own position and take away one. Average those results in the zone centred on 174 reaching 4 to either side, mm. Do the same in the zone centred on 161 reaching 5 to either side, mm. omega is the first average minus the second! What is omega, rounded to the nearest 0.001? 0.026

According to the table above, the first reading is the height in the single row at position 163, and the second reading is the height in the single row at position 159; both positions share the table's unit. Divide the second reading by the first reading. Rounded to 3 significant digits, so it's 1.01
